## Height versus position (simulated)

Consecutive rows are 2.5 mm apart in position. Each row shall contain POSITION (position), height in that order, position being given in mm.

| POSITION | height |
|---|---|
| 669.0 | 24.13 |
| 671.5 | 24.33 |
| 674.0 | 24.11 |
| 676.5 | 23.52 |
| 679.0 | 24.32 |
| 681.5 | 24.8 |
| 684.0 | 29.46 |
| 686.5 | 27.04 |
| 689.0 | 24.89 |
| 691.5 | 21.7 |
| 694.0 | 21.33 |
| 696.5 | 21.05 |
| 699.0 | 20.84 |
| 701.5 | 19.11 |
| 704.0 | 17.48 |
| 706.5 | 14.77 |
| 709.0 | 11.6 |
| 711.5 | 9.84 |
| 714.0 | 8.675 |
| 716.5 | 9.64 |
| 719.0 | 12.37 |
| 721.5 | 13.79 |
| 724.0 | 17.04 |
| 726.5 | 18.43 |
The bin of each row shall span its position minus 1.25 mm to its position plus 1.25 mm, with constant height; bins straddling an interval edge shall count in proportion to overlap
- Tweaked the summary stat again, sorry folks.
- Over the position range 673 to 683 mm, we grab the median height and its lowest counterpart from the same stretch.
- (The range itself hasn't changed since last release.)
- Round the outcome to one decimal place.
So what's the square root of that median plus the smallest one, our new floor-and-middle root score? 6.9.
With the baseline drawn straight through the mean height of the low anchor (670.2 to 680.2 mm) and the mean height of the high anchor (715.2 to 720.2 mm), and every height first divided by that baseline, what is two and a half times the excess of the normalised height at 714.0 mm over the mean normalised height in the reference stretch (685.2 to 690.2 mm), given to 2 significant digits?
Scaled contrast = -1.4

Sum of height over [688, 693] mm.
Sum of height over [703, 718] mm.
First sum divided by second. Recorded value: 0.65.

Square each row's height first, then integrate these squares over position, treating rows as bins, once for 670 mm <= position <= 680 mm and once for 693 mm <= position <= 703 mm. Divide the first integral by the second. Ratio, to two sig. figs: 1.4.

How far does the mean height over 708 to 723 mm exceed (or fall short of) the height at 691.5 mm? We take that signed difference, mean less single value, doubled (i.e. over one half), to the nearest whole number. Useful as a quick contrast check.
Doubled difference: -21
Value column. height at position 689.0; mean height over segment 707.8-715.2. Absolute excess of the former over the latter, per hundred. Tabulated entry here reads 0.149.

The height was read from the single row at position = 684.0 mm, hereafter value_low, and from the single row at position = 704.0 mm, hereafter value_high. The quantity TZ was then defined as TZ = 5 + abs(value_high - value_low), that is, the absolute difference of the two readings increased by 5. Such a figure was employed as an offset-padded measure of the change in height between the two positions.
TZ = 17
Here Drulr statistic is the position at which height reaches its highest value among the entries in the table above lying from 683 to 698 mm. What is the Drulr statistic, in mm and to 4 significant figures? 684.0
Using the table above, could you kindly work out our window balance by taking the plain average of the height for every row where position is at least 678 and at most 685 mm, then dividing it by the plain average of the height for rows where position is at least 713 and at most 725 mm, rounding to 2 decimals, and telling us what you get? 2.13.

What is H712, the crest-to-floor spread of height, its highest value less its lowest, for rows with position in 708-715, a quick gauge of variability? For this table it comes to 2.9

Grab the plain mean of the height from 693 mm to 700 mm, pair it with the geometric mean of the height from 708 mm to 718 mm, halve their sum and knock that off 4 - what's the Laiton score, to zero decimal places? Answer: -11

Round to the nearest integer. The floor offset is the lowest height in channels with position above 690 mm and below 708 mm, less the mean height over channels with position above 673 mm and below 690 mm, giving -11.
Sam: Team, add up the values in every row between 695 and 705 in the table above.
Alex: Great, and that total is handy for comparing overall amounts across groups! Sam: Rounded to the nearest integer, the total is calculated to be 78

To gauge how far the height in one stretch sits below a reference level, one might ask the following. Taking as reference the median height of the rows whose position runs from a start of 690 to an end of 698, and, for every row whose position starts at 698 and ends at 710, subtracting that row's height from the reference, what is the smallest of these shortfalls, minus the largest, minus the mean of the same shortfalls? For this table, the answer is -13.8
